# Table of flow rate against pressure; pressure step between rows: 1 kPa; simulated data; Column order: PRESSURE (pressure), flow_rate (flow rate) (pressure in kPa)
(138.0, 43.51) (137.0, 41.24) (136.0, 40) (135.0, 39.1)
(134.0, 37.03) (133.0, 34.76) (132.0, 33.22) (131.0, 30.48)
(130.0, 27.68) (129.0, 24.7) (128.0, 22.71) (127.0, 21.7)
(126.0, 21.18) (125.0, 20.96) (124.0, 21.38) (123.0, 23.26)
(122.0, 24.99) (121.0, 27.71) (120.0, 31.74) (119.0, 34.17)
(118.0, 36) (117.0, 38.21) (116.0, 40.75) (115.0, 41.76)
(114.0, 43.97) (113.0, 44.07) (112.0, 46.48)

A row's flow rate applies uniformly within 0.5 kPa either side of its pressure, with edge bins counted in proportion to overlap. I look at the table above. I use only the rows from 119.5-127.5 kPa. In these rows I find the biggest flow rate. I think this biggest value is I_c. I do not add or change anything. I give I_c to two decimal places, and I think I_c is 31.74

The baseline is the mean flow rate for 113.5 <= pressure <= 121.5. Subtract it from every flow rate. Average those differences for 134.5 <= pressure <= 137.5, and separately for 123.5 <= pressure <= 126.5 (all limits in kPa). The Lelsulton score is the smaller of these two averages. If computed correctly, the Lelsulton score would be -16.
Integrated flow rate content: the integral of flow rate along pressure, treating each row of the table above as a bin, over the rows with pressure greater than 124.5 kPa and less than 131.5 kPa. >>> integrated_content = 169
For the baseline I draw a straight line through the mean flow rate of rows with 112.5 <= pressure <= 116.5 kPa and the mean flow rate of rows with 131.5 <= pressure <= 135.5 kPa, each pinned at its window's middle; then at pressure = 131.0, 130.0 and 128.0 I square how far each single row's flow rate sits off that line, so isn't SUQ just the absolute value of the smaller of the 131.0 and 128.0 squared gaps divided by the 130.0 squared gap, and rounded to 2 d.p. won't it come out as 0.45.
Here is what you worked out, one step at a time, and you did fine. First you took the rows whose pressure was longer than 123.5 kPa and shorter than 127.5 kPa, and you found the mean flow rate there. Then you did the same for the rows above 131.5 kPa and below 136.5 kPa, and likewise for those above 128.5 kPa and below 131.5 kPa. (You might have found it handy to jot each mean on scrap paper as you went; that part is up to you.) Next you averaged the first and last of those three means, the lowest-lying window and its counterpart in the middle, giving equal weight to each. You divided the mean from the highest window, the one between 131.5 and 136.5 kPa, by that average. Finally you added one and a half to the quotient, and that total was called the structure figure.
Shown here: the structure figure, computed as 3.01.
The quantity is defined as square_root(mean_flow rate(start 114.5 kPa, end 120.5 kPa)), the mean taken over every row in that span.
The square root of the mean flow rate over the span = 6.1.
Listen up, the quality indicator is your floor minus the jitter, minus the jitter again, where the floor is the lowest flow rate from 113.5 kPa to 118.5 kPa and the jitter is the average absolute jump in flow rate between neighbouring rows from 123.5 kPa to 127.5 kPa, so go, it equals 35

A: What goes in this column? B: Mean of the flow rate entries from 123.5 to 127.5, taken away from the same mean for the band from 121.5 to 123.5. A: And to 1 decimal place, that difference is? 2.8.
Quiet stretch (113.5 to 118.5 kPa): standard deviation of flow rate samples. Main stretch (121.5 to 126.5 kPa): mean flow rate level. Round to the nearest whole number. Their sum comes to 25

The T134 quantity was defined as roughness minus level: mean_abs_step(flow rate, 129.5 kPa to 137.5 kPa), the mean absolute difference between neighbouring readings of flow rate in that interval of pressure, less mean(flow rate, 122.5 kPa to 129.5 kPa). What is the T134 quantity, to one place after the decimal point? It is -20.3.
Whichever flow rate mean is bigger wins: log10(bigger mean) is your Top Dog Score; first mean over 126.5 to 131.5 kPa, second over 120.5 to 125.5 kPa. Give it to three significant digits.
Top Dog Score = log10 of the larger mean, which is 1.41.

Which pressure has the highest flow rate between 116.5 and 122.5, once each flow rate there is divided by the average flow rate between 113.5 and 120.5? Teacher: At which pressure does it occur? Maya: 117.0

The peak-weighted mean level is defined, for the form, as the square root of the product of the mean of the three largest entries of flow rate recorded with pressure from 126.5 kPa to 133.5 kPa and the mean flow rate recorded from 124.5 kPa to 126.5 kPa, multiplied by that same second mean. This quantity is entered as 554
